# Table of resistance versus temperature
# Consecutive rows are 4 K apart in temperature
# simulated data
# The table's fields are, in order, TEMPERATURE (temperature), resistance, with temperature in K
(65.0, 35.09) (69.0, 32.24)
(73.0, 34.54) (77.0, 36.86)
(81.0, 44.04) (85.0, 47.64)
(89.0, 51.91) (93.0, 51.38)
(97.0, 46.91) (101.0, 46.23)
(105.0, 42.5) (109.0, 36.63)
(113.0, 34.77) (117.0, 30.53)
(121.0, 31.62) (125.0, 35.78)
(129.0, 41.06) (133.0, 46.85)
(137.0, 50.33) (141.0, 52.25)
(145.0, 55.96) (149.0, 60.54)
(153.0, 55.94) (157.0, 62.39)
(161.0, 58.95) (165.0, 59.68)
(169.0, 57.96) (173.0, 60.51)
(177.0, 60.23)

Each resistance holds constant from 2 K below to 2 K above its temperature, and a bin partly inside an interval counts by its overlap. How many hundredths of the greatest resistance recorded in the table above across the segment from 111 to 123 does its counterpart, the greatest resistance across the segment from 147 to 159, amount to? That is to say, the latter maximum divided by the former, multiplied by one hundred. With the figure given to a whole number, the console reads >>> 179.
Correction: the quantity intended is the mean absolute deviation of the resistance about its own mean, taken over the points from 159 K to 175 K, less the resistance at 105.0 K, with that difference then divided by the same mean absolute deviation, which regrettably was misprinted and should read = -51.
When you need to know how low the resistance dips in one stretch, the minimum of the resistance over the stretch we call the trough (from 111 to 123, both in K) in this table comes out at 30.53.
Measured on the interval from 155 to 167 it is 58.95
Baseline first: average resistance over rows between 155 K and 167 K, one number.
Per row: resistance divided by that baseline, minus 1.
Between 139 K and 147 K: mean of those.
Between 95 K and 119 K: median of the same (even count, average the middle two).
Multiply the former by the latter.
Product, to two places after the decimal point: 0.04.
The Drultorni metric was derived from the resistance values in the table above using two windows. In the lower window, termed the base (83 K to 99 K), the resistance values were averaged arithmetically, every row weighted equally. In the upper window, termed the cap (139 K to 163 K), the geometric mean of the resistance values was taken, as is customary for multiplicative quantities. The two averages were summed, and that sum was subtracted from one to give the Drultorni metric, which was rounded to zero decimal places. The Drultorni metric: -106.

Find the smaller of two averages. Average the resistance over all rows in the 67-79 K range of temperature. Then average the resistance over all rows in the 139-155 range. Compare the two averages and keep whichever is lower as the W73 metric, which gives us 35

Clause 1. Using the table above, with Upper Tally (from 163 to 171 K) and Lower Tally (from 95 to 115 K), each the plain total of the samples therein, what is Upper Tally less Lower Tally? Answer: -89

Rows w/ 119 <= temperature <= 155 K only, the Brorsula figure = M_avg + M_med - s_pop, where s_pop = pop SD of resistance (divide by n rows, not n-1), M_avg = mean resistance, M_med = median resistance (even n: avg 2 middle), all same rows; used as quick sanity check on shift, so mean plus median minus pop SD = 89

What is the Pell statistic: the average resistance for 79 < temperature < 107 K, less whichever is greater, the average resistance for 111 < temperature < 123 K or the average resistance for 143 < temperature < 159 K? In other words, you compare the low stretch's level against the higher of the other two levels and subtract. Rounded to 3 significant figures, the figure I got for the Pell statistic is -11.5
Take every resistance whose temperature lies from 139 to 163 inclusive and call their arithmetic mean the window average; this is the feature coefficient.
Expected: 57.7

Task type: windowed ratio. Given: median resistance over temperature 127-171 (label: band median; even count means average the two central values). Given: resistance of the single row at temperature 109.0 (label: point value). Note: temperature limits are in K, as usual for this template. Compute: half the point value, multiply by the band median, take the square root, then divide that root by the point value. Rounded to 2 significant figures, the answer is 0.87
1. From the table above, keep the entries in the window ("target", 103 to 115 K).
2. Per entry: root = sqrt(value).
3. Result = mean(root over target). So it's 6.16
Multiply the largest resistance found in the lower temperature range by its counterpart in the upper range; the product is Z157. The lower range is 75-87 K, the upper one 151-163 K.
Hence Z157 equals 2972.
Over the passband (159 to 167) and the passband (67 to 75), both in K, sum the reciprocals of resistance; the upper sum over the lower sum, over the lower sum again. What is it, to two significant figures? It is 9.4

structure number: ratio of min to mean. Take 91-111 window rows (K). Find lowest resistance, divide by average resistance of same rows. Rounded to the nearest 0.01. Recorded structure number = 0.82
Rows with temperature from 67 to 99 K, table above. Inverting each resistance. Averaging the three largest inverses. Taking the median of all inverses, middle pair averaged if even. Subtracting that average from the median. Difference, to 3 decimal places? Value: -0.007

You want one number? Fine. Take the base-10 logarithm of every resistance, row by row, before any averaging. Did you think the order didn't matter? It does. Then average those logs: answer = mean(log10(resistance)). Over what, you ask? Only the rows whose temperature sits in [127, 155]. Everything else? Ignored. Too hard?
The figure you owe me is 1.71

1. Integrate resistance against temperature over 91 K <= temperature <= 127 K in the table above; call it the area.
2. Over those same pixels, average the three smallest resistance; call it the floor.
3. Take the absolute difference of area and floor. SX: 1393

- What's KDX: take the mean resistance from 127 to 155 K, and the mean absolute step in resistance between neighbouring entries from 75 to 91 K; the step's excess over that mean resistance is -47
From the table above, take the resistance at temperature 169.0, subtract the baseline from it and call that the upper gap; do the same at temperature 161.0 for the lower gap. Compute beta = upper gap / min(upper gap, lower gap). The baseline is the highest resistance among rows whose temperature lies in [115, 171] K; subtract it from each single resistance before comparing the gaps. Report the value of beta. 1.0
